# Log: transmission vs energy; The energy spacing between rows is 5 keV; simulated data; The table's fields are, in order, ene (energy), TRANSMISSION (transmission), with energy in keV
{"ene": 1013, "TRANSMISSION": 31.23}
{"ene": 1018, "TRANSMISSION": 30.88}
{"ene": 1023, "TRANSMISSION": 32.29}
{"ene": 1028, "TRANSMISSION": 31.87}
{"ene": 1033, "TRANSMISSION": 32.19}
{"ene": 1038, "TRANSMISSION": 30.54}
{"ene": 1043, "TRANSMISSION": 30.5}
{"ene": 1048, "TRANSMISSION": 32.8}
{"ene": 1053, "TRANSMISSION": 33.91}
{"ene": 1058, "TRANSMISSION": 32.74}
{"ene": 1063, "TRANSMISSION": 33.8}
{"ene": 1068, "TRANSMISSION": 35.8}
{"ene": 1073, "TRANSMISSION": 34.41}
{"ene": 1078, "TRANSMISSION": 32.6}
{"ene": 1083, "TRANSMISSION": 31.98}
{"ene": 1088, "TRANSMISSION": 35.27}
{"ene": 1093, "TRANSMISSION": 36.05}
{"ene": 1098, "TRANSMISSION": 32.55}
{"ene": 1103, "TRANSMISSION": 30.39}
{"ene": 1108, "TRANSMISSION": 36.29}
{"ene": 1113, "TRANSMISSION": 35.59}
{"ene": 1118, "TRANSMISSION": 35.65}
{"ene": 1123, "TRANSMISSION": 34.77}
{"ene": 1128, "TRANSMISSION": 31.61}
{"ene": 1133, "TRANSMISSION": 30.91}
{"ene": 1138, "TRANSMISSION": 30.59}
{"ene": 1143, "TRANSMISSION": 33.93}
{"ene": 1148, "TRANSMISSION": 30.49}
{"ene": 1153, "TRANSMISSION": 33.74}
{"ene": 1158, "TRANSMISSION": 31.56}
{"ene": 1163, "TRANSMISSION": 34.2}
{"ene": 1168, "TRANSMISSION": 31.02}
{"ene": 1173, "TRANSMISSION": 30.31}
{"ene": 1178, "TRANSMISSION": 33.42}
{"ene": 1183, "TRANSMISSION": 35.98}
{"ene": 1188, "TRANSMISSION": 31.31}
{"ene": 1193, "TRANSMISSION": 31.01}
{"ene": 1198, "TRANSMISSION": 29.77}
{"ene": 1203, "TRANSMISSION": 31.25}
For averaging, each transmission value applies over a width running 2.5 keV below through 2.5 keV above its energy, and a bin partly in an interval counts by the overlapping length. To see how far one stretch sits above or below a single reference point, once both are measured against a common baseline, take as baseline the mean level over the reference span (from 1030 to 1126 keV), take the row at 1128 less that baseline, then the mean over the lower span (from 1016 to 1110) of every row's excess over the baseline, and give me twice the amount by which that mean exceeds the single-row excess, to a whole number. 3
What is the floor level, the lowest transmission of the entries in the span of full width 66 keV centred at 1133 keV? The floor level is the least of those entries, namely 30.39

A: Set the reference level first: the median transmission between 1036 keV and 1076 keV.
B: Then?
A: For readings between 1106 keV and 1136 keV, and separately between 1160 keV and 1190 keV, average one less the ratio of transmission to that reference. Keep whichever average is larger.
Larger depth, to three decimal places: 0.018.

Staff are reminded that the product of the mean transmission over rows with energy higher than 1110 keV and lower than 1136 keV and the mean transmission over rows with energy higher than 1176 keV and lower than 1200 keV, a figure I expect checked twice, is 1089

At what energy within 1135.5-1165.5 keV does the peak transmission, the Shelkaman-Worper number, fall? 1163 keV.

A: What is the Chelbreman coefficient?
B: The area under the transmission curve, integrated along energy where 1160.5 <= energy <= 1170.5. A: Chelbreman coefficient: 326.1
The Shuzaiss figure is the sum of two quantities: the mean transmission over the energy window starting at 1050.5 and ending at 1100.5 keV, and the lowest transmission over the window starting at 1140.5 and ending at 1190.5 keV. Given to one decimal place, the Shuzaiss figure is 64.2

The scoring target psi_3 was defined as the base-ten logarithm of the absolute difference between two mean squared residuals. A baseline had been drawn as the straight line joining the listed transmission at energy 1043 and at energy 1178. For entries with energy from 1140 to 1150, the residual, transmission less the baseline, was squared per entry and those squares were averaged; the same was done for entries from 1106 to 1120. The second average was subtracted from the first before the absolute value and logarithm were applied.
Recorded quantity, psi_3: 1.06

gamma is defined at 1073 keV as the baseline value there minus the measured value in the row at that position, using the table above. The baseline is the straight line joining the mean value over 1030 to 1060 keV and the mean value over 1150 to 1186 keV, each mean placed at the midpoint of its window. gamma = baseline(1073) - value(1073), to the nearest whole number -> -2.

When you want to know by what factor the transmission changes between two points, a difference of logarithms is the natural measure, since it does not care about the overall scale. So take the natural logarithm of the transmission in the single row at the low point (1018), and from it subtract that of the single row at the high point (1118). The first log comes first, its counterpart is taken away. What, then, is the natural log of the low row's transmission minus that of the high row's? -0.14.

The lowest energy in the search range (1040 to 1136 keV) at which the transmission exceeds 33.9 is 1053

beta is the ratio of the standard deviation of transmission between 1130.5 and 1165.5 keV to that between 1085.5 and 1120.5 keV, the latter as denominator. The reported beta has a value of 0.8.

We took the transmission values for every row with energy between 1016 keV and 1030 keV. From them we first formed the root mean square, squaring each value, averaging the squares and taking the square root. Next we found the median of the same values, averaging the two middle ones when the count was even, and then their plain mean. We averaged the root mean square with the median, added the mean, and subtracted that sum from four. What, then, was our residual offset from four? -59.5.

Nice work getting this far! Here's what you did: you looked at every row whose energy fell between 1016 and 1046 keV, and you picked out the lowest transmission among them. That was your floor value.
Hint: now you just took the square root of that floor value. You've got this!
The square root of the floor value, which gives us 5.52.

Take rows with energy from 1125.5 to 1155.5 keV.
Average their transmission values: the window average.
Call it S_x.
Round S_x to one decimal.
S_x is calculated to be 31.9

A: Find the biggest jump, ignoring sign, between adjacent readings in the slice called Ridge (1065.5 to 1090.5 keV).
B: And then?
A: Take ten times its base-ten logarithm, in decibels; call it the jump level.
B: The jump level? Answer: 5.2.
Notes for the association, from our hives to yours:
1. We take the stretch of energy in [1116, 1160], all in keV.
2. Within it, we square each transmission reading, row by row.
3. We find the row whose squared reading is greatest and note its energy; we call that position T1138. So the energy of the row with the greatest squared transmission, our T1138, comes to 1118 keV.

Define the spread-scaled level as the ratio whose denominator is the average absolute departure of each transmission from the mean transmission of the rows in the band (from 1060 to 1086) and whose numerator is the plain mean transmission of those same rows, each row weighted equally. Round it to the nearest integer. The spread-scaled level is 30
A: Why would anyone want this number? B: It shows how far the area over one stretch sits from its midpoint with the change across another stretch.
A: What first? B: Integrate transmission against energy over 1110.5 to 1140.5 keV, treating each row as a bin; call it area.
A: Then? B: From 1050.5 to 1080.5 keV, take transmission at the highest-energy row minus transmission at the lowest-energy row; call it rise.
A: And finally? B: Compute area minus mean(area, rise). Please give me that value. 498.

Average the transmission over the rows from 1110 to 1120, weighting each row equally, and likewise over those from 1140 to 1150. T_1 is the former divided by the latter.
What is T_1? 1.11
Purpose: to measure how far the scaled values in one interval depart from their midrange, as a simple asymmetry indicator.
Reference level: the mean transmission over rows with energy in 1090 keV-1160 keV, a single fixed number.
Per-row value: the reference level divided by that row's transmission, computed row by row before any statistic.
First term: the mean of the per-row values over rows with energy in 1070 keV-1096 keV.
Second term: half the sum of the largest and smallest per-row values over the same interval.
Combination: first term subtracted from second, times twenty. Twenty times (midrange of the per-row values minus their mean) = 0.06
